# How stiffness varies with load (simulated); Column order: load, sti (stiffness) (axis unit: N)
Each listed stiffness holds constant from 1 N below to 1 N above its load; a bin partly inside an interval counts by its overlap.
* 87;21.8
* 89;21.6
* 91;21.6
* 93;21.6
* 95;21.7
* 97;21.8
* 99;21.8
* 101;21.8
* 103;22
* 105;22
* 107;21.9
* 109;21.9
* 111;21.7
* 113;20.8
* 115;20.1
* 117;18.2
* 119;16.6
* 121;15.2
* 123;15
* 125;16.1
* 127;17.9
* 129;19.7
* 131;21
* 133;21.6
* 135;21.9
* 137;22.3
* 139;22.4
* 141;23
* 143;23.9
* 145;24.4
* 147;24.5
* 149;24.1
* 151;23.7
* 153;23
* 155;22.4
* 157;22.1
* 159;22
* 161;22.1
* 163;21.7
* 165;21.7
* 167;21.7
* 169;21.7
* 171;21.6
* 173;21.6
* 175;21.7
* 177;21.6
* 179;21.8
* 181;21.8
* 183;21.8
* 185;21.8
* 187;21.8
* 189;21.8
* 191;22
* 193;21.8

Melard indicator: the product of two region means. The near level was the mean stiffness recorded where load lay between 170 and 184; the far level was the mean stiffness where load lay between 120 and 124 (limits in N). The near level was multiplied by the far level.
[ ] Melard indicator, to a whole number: 328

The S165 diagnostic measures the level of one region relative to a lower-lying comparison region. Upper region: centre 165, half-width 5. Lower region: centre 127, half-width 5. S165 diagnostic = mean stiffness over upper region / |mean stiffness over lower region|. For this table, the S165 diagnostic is 1.21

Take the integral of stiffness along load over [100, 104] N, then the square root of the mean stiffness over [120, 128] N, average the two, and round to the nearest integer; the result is 46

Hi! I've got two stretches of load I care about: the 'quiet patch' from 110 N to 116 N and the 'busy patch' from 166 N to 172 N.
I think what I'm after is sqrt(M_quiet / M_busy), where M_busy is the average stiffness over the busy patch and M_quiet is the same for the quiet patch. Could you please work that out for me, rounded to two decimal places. 0.98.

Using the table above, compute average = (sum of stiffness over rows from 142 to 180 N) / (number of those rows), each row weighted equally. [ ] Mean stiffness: 22.5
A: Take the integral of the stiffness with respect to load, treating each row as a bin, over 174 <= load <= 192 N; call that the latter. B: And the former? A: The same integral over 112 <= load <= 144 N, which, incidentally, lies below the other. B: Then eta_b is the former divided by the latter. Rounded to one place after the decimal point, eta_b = 1.6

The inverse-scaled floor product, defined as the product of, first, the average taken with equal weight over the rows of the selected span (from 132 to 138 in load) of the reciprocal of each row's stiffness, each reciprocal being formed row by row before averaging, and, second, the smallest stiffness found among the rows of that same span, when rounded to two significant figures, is 0.98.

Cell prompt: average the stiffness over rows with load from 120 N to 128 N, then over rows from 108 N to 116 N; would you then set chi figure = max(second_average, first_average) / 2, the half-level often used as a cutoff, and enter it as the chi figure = 10.6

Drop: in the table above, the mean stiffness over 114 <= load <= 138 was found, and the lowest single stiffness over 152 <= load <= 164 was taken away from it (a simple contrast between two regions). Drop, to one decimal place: -2.9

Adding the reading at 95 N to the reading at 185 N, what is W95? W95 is 43.5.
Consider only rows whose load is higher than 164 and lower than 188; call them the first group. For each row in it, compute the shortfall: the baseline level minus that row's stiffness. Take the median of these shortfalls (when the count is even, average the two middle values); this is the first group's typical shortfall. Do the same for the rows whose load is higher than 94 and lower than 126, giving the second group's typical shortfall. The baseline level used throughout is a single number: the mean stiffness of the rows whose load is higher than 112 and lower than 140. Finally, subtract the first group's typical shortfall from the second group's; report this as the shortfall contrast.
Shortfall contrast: 0.0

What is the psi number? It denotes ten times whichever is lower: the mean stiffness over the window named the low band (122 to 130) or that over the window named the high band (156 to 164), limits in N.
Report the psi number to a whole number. 172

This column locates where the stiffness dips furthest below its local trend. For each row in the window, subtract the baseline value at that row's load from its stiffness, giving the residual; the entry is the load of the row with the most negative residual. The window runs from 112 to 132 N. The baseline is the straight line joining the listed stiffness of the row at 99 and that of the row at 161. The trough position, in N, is 123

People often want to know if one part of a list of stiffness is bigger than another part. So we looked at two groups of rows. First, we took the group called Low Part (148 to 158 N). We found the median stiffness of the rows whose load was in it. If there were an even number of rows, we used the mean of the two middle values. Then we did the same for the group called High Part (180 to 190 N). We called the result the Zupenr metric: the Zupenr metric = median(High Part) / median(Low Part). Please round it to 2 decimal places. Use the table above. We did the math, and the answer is 0.95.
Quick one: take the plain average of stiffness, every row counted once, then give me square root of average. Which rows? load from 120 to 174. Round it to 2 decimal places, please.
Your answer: 4.63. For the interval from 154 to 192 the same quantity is 4.67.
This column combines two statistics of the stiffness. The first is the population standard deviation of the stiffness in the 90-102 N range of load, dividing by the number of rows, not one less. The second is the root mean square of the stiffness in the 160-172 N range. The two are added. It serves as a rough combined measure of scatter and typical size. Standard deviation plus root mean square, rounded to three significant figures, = 21.8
